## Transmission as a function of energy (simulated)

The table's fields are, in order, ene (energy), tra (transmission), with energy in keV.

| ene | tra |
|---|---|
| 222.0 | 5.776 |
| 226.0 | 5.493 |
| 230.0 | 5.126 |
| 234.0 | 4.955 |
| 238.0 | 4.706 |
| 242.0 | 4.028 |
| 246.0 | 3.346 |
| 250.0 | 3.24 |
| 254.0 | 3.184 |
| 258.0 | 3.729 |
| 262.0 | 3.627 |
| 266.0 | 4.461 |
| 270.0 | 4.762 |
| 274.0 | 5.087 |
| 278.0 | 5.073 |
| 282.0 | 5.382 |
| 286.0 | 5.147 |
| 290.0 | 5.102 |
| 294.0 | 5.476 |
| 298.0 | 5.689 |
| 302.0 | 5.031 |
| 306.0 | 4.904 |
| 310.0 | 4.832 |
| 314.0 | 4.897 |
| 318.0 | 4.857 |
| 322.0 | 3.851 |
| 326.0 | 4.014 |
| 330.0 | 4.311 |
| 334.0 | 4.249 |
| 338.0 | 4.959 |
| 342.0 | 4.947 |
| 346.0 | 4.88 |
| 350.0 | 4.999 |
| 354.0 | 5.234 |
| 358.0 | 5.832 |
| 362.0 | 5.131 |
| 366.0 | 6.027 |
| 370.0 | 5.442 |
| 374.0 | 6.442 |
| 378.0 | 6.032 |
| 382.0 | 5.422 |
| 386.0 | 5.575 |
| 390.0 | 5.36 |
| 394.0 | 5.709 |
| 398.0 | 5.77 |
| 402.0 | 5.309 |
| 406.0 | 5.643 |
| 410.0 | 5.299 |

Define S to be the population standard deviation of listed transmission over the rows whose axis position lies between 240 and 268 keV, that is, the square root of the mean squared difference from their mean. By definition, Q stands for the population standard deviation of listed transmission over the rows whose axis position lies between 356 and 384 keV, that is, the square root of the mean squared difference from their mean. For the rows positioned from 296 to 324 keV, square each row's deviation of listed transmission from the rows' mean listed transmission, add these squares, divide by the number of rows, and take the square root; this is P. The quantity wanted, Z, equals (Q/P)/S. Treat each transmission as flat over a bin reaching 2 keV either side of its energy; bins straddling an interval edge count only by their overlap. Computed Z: 2.0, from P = 0.50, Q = 0.419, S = 0.43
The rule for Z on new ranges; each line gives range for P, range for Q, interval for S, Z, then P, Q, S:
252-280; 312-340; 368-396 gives 1.6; 0.70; 0.420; 0.37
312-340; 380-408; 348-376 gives 0.8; 0.42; 0.166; 0.49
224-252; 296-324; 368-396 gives 1.7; 0.82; 0.498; 0.37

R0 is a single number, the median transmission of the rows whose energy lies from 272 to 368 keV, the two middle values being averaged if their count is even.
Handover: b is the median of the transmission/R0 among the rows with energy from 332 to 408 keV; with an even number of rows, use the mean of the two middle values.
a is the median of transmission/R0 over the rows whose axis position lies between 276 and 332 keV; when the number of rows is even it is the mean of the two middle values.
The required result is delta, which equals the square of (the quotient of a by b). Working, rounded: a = 0.99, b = 1.08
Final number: 0.8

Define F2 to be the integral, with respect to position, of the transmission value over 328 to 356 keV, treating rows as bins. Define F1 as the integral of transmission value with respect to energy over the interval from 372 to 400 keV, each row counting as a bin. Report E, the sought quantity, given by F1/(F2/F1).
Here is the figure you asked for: 194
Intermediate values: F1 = 161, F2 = 134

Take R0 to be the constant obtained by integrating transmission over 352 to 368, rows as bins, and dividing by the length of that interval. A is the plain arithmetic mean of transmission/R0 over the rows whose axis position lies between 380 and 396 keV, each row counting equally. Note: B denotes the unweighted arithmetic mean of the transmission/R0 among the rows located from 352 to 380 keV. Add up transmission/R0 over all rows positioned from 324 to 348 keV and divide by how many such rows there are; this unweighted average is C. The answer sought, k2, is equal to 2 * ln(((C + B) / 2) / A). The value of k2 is -0.14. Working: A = 0.99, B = 1.03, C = 0.82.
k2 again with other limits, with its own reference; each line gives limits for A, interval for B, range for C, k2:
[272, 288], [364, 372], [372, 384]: 0.25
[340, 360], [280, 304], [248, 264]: -0.34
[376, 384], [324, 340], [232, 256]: -0.65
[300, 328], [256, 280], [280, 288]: 0.10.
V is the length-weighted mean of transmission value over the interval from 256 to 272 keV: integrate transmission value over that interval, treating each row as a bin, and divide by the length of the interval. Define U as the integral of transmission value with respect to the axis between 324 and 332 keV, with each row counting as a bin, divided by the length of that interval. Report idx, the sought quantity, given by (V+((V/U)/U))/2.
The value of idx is 2.19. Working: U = 4.2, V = 4.14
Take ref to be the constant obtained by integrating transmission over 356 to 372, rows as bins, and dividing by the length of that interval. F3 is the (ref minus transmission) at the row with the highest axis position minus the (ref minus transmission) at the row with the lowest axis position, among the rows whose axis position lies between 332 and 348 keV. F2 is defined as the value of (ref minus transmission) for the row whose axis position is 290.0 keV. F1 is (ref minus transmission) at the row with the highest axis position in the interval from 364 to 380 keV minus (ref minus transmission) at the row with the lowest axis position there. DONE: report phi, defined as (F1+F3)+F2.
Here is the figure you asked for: -0.1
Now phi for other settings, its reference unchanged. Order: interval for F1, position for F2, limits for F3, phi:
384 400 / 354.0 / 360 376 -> -1.1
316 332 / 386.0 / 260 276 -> -0.9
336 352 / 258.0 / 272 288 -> 1.8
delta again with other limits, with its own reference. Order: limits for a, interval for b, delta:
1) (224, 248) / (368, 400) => 0.7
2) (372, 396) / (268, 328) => 1.3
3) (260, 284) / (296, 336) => 1.0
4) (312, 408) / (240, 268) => 2.1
